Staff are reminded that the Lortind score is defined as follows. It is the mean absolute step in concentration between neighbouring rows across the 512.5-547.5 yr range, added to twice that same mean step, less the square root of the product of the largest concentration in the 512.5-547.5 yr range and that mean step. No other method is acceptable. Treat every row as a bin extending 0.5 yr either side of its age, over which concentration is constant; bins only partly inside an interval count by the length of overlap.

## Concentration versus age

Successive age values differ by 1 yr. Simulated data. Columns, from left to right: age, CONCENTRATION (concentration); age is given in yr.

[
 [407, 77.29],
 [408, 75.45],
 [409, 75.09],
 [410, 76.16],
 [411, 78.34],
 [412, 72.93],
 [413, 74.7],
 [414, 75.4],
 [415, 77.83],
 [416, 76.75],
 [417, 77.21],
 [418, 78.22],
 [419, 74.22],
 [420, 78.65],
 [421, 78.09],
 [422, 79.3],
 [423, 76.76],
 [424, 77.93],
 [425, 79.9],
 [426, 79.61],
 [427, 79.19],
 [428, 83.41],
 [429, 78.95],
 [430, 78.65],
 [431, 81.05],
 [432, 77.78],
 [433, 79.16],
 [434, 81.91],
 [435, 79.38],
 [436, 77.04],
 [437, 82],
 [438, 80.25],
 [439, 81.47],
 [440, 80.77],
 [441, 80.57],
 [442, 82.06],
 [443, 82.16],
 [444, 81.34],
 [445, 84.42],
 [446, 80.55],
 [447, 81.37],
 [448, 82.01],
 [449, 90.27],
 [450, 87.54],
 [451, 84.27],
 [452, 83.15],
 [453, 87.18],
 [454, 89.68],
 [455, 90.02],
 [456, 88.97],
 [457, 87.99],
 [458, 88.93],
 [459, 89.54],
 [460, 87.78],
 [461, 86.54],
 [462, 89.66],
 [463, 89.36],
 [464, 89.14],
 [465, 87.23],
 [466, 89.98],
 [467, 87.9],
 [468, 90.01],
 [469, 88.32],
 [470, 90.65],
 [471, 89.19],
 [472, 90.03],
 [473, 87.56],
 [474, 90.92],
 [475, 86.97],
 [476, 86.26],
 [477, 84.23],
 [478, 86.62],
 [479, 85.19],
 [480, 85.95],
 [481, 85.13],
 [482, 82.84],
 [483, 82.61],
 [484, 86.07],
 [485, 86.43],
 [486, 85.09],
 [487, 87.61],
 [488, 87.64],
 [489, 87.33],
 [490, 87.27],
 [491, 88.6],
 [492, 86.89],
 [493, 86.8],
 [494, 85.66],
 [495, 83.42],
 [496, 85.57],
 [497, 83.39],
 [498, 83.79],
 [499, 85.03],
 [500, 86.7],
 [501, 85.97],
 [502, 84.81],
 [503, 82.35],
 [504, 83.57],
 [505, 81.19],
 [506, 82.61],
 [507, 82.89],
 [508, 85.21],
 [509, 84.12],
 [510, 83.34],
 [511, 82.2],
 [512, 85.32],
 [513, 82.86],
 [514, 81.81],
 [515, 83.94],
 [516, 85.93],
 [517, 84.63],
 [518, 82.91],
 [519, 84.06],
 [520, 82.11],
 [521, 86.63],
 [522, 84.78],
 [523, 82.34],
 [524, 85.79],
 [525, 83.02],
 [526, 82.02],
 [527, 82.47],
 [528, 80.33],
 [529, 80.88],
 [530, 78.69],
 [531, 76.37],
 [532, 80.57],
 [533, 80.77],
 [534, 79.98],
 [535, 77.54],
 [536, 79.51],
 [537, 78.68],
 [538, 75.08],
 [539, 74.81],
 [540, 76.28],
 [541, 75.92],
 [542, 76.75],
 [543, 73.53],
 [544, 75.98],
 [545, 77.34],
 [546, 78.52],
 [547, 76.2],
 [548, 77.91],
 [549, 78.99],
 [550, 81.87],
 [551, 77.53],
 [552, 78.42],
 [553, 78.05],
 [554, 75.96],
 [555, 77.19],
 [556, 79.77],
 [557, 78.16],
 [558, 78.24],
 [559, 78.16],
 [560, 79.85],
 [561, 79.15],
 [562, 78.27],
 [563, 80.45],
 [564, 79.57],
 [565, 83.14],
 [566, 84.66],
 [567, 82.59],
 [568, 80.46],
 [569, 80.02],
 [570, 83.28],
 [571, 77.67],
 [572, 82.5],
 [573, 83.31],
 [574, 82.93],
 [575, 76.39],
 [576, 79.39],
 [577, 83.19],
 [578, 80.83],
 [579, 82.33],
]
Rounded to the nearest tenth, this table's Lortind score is -7.1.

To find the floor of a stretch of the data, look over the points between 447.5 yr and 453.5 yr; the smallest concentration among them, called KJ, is 82.01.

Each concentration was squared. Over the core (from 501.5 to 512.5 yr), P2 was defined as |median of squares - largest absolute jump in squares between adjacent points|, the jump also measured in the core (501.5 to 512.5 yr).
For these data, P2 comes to 6423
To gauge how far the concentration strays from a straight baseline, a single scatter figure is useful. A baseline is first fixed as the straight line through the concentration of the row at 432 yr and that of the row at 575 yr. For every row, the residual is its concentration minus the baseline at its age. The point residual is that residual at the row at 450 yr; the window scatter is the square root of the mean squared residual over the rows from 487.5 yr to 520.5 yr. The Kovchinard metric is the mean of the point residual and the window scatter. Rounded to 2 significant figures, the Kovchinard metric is 8.8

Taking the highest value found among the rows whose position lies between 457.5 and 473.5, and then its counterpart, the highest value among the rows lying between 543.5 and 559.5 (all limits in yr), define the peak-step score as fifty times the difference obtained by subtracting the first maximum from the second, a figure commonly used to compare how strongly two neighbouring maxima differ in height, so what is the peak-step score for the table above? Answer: -439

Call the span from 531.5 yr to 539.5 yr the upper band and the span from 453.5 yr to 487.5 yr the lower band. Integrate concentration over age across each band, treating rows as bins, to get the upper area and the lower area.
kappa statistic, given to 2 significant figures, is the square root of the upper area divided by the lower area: 0.46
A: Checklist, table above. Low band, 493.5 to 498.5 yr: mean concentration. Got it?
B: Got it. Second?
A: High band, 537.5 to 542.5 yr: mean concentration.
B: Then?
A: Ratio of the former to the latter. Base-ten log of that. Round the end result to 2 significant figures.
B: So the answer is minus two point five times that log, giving -0.12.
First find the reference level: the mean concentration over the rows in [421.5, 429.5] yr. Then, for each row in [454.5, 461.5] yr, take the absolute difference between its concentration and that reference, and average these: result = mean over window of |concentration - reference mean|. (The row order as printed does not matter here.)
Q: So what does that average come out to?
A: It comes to 9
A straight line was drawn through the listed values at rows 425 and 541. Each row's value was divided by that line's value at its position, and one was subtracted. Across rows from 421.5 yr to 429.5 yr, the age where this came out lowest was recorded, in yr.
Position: 423 yr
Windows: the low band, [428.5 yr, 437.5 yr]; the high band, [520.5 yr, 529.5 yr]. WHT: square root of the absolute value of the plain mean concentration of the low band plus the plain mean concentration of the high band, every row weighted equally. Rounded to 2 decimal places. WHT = 12.75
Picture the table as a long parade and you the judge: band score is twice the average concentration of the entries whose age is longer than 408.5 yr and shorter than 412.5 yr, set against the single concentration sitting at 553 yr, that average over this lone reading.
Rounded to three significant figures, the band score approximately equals 1.94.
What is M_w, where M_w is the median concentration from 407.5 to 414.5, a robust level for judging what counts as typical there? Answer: 75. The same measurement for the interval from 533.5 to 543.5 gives 77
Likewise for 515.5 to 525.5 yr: 84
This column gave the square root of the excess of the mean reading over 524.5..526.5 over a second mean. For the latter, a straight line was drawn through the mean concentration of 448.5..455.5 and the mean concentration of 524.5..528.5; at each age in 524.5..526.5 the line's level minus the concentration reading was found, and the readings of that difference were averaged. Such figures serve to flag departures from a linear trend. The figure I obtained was 9.11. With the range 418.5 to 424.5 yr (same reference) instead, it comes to 8.08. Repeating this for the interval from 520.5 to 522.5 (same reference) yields 9.44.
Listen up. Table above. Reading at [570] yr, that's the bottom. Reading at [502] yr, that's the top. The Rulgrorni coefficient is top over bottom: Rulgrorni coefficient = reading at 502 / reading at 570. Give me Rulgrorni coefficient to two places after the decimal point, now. 1.02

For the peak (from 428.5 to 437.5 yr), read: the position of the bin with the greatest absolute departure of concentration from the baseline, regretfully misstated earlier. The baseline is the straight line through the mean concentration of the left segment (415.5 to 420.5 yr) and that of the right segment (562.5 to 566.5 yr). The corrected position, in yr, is 434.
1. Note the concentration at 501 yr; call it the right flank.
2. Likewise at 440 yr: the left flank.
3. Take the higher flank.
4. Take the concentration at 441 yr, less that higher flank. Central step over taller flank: -5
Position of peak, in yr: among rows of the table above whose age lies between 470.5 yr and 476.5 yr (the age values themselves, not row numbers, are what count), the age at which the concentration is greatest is 474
